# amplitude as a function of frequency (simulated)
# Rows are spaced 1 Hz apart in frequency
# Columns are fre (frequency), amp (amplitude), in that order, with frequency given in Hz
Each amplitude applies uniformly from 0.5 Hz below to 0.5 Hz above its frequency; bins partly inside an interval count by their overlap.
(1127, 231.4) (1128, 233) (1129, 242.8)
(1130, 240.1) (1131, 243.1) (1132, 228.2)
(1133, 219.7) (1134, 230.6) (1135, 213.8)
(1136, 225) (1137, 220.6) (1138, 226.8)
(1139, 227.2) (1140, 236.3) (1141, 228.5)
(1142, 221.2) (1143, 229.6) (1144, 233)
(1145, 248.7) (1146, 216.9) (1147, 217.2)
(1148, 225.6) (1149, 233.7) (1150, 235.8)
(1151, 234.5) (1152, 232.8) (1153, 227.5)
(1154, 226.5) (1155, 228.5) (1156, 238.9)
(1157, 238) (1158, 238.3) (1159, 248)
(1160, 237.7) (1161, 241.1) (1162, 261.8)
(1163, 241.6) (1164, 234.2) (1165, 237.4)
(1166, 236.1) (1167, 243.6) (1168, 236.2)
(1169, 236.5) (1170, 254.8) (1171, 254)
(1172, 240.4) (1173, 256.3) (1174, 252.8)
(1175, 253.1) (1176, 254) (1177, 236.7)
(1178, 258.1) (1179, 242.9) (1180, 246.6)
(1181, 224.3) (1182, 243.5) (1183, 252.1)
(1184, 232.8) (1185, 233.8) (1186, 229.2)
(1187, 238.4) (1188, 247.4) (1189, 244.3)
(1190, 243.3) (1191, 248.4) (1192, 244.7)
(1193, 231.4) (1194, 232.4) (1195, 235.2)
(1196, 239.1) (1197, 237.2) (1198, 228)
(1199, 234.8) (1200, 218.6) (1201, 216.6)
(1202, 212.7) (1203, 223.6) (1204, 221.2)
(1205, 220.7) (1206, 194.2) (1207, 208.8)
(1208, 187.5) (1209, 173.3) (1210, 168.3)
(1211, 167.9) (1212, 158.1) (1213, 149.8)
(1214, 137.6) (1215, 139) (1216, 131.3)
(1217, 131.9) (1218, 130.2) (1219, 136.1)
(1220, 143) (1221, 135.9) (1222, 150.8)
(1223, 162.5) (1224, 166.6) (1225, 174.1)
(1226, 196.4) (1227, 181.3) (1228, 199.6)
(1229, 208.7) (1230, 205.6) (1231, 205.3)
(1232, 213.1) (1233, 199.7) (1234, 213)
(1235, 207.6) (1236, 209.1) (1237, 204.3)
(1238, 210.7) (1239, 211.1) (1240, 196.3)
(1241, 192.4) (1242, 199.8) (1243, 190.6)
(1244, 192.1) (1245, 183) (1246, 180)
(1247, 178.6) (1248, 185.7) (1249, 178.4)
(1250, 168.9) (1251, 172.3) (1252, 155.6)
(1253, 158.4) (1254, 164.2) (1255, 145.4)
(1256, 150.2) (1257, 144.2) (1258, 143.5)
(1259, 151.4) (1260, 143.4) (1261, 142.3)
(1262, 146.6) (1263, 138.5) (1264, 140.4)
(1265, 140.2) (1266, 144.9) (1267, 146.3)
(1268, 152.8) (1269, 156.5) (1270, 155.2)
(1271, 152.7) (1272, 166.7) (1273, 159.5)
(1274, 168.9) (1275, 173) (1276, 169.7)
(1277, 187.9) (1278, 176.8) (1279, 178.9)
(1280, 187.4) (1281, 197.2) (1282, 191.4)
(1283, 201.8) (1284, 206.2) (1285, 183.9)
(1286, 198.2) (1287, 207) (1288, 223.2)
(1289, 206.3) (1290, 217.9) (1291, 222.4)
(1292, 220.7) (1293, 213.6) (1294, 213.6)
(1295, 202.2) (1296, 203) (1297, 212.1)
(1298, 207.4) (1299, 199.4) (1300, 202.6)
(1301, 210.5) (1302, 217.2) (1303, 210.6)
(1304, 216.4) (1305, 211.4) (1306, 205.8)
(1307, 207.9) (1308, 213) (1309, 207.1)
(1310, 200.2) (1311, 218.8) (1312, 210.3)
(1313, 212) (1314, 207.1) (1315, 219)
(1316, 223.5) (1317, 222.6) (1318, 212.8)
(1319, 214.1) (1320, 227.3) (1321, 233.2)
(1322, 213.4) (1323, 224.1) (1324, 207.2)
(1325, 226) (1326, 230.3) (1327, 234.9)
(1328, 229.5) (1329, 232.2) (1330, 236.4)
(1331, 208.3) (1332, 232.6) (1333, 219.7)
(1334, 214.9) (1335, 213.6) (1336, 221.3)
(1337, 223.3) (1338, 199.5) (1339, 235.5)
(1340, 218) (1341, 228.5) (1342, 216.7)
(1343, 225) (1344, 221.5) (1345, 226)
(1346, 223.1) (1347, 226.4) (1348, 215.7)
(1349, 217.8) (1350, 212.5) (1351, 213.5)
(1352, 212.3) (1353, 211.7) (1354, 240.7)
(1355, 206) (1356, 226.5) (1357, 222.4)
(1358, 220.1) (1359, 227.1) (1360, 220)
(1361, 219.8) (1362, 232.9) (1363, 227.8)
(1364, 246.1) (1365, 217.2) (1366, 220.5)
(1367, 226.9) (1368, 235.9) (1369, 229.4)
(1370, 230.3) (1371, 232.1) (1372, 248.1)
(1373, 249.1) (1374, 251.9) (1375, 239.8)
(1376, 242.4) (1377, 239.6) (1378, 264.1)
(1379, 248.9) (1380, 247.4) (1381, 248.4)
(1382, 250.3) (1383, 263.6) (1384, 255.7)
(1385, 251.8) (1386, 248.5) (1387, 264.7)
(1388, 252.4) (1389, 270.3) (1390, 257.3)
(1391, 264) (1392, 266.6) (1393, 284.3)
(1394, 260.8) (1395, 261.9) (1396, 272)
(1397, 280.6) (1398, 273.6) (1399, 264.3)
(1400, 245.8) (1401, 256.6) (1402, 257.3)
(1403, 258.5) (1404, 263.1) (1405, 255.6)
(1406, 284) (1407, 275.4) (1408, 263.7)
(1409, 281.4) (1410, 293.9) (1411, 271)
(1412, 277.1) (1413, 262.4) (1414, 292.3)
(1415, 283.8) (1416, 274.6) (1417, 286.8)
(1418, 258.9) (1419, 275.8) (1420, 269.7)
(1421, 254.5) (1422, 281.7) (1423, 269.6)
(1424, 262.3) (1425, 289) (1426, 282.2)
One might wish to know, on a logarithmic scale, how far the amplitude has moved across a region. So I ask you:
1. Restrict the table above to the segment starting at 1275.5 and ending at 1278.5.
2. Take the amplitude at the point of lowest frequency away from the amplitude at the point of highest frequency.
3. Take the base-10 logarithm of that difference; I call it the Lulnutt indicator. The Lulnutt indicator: 0.85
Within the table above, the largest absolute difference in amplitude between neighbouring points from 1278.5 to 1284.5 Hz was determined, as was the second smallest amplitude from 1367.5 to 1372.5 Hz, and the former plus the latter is 241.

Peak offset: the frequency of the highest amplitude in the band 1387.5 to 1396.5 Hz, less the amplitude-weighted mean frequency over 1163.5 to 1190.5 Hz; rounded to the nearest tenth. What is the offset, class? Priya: 216.0 Hz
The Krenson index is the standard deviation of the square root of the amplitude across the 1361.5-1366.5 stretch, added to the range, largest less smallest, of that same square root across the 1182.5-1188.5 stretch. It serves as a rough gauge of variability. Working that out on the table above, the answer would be 1.1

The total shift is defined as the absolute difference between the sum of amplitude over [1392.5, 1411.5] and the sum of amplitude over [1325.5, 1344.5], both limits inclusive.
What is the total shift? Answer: 862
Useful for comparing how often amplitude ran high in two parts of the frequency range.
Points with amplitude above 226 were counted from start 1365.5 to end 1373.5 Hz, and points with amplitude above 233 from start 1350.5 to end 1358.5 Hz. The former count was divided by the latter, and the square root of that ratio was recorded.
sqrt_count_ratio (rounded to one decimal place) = 2.6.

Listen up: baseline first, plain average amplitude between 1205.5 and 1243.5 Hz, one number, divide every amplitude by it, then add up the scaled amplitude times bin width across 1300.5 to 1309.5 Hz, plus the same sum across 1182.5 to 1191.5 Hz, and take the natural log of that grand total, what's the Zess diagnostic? 3.13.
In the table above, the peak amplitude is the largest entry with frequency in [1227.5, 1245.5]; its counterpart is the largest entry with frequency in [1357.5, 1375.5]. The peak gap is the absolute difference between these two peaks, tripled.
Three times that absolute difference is 116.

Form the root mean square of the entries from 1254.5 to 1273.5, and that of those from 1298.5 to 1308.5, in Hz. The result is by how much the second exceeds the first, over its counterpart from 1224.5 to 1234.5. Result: 0.30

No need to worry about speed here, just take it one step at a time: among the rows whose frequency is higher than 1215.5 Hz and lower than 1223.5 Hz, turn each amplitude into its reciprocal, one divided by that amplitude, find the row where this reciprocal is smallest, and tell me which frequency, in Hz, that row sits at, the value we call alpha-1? 1223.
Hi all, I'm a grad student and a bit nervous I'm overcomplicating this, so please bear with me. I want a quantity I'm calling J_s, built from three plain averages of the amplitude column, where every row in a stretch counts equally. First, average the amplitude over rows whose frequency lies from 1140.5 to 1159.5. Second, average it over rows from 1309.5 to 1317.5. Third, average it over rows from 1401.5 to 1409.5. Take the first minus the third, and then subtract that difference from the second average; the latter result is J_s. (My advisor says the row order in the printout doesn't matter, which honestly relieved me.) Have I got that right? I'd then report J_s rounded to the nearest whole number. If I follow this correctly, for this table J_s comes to 250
